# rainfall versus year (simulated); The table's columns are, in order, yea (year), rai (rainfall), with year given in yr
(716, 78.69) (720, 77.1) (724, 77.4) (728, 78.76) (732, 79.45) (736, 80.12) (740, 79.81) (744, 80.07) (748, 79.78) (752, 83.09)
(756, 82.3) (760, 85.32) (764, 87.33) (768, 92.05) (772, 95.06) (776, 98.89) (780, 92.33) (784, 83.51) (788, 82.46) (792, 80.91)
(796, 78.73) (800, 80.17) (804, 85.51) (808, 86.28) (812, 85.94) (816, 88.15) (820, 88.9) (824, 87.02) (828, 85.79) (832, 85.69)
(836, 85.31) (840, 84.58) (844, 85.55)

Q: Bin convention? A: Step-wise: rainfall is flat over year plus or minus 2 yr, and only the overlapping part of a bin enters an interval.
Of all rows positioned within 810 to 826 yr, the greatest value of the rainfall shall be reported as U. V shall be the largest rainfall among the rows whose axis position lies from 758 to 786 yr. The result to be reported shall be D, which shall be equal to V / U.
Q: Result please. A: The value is 1.11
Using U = 88.9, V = 98.89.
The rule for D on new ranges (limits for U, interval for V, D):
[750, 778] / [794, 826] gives 0.90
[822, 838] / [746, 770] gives 1.06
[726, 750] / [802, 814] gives 1.08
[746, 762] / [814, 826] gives 1.04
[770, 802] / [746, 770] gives 0.93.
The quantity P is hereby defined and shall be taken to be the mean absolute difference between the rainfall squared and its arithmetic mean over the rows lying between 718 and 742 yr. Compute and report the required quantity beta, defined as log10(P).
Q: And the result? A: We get 2.21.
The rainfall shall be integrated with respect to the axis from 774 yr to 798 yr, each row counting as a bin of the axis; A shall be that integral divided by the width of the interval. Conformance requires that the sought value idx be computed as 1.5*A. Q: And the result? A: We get 129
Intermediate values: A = 86.1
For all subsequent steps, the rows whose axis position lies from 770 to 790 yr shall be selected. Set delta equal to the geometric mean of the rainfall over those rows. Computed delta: 90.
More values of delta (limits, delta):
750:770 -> 86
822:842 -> 86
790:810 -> 82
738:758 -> 81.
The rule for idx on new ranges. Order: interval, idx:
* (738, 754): 121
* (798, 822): 129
